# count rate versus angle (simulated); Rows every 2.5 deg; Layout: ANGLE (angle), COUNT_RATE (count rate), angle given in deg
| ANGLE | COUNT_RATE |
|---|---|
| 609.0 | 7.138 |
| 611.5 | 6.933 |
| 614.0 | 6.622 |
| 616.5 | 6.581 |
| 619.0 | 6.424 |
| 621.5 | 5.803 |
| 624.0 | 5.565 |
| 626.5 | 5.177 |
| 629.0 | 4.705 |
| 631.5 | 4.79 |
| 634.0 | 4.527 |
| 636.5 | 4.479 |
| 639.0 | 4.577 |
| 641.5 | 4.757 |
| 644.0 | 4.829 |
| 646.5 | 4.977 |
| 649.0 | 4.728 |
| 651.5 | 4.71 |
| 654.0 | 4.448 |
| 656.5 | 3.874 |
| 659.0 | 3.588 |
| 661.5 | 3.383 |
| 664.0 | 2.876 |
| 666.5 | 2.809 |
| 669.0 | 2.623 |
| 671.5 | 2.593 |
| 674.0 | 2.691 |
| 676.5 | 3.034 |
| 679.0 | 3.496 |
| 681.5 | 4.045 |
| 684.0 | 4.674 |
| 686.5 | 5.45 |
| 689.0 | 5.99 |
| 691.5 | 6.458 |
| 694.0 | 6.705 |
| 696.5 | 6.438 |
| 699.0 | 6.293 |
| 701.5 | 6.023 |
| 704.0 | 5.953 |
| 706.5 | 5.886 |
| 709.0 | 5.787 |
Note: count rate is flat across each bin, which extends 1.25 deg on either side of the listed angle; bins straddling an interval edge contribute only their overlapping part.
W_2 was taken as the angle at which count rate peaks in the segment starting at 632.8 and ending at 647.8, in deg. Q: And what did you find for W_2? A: 646.5 deg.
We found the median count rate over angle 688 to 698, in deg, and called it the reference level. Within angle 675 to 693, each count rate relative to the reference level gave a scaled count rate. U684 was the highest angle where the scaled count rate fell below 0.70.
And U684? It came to 681.5 deg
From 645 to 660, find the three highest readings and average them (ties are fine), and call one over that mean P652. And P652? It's 0.208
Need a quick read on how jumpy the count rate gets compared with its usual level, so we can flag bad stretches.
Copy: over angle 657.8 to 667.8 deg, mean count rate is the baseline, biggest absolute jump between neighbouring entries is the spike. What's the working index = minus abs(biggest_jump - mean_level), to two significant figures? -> -2.7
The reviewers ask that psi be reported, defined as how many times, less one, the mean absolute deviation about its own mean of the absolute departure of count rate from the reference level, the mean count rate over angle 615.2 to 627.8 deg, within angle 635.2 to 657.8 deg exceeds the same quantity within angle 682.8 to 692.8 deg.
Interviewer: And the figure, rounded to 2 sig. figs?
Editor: -0.31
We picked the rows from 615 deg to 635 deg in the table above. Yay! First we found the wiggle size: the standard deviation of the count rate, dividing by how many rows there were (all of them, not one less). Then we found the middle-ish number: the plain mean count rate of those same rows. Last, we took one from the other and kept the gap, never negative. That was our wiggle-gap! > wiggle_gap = 4.7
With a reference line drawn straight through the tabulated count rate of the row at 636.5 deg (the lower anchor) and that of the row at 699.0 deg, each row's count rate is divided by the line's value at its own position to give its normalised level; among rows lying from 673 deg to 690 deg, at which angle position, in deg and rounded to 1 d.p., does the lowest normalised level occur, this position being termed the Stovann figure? 674.0 deg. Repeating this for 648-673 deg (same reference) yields 671.5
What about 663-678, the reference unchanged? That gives 671.5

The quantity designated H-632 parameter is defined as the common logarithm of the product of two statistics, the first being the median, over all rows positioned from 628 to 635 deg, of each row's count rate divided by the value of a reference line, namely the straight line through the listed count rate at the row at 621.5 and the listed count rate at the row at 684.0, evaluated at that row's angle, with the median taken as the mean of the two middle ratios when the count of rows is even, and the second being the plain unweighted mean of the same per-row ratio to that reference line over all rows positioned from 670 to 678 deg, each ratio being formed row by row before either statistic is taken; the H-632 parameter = -0.32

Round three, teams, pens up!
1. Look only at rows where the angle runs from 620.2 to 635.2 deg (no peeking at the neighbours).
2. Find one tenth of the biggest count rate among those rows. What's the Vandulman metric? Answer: 0.58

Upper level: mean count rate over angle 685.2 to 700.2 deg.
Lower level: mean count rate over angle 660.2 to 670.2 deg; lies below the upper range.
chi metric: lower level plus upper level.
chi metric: 9.1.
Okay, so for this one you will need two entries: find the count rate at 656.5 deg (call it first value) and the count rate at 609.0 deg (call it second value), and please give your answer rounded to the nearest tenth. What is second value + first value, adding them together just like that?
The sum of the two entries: 11.0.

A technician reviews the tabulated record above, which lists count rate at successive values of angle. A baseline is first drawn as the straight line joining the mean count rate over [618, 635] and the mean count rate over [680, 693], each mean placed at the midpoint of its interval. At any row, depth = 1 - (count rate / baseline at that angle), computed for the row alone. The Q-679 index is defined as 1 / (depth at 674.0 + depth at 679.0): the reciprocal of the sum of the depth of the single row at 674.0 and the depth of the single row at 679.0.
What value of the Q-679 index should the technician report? 1.2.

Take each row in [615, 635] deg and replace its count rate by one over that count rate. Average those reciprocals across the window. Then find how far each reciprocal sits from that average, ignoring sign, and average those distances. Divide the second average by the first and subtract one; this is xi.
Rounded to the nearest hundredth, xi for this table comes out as -0.88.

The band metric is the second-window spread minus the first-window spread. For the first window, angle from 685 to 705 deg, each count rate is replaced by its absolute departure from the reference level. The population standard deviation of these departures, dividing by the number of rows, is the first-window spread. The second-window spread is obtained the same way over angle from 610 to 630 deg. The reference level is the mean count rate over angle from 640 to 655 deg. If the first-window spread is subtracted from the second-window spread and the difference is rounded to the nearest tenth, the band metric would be 0.4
